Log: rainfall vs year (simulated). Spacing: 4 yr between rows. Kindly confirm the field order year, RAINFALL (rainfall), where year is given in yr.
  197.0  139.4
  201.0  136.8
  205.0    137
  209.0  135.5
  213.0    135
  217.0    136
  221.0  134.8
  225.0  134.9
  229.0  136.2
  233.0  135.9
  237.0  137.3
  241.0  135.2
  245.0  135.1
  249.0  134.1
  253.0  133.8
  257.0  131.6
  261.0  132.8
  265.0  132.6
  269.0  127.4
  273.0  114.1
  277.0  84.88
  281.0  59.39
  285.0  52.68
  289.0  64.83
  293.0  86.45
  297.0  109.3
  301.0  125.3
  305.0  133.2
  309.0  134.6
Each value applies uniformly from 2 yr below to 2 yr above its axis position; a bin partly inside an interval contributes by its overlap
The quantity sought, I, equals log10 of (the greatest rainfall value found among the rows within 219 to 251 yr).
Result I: 2.14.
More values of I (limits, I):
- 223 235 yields 2.13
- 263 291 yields 2.12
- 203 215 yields 2.14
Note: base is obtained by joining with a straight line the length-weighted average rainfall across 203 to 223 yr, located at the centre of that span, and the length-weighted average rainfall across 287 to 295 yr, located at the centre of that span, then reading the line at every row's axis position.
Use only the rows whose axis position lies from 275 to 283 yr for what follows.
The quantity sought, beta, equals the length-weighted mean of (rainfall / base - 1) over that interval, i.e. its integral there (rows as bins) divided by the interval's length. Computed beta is -0.15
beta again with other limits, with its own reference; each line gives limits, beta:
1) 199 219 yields -0.02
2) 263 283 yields 0.15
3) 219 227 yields 0.05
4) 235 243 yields 0.18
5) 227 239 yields 0.14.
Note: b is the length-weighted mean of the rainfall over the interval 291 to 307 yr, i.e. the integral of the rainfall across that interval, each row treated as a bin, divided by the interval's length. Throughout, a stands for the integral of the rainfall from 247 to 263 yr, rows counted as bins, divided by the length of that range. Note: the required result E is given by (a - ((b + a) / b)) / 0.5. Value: 262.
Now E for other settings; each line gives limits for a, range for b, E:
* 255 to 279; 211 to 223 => 237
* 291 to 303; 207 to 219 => 210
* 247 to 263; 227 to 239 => 262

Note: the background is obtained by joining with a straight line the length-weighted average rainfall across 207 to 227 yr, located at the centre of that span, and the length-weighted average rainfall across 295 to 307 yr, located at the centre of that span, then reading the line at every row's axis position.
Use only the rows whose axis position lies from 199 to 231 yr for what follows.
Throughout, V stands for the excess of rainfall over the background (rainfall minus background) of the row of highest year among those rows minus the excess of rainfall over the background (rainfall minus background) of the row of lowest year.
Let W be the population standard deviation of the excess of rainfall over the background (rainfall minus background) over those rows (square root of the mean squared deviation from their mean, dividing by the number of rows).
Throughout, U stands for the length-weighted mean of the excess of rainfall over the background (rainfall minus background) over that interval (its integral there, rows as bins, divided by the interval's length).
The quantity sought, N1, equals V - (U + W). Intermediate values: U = 0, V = 4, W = 1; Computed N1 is 2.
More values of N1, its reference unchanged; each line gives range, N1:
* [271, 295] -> 3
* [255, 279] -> -53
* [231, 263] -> -3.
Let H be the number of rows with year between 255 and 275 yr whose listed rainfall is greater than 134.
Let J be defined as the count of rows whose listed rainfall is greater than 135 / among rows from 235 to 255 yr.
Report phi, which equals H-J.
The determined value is -3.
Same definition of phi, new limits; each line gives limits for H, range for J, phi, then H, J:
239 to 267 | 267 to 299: 3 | 3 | 0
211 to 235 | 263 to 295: 6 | 6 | 0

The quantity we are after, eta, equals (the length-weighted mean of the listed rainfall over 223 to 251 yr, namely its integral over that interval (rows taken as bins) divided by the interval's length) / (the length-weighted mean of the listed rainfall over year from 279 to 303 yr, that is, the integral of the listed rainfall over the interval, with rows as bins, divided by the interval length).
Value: 1.63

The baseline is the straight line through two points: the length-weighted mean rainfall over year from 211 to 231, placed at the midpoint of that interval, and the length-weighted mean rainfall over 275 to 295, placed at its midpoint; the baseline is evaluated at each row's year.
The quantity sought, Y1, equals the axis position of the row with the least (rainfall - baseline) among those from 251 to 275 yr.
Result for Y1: 253.0 yr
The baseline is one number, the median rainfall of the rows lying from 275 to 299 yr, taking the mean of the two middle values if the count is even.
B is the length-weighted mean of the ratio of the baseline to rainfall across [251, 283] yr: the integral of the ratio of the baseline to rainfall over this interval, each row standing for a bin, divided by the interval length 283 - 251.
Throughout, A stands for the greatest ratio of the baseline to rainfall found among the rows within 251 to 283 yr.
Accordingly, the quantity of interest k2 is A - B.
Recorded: 0.6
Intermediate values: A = 1.3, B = 0.71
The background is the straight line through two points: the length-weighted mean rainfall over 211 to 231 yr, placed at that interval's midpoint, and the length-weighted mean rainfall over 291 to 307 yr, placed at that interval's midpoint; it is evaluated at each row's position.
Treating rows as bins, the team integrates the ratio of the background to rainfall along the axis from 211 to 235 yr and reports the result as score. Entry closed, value 24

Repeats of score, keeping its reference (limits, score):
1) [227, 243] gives 15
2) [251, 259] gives 8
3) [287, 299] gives 17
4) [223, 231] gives 8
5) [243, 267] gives 23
